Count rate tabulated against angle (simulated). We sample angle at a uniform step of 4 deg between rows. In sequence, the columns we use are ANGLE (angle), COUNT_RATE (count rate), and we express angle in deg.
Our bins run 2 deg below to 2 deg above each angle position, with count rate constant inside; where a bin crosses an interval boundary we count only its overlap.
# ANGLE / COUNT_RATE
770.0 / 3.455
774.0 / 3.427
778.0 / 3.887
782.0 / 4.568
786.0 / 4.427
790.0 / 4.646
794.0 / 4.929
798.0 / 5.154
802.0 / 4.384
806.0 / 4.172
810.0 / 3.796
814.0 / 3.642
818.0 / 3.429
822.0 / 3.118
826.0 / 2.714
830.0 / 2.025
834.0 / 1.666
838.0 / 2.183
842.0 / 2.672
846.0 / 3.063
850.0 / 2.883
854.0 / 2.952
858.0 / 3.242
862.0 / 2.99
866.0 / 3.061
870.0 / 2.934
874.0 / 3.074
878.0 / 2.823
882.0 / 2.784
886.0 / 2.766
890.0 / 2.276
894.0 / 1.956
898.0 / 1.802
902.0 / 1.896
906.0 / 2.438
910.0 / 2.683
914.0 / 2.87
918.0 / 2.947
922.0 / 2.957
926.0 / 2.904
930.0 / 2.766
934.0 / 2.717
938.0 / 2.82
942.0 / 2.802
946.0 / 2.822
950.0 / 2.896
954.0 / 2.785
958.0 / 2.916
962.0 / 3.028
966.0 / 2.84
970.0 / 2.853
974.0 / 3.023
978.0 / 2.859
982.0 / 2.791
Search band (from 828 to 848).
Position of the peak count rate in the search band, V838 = 846.0 deg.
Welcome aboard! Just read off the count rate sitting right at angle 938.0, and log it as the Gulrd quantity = 2.82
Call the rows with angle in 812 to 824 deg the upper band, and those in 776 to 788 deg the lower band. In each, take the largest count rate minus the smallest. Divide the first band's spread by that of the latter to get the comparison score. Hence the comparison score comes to 0.8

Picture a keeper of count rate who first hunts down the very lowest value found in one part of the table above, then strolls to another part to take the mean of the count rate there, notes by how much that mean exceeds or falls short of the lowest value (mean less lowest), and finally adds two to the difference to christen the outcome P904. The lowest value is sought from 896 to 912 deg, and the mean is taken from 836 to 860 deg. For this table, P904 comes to 3.0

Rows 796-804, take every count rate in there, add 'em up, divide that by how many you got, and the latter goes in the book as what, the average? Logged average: 4.8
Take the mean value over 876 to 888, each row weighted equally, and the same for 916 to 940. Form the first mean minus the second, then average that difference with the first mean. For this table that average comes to 1.4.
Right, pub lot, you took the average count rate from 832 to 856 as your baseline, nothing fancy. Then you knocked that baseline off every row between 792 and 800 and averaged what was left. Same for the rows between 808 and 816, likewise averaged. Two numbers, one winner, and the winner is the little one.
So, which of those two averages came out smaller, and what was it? 1.1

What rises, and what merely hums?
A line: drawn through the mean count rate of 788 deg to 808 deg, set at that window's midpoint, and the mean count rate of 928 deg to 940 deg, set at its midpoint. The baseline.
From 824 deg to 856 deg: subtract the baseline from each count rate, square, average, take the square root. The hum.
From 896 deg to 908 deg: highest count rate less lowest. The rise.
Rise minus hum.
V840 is -1.0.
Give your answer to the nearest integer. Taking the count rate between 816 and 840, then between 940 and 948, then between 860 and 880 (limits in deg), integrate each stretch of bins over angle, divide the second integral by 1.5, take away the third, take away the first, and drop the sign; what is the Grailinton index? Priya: 105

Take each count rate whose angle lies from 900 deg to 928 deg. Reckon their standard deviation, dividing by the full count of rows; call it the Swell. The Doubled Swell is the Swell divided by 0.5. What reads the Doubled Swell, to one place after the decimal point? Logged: 0.7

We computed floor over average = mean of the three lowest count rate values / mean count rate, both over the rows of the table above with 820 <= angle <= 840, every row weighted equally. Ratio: 0.836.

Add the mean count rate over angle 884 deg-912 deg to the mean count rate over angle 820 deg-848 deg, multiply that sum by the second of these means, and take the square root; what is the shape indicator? 3.4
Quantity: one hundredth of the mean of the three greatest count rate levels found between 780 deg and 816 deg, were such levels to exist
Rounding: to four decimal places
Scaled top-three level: 0.0491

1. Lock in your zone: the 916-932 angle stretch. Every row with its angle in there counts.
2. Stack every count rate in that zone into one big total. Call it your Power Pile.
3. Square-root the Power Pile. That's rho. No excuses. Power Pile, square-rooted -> 3.40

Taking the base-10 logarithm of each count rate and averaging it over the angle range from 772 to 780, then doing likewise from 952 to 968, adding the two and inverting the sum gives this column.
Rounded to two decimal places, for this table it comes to 0.98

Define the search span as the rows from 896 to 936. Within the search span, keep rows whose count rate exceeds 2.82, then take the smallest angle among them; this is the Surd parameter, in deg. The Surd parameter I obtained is 914.0 deg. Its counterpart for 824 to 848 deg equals 846.0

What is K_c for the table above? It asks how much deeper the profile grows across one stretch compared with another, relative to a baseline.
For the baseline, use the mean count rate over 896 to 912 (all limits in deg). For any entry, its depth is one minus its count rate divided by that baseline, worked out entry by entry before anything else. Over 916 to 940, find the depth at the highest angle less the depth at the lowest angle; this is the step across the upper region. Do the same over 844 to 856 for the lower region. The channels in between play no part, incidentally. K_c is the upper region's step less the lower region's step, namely 0.0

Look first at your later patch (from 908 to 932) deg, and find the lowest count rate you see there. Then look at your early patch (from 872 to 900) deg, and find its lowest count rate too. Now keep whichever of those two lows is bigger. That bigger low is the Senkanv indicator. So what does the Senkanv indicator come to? 2.7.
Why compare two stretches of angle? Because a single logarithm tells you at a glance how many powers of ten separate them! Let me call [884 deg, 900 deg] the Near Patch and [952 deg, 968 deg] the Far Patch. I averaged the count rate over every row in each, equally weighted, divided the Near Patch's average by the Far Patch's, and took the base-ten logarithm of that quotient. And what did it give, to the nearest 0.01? -0.12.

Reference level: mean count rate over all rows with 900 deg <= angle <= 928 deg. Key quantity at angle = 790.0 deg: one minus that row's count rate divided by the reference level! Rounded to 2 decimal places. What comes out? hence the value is -0.74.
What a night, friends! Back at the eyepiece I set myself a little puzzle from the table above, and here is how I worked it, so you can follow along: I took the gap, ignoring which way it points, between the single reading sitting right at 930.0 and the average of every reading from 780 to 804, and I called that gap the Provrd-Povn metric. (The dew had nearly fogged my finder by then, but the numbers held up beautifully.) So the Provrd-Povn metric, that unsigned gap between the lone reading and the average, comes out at 1.9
